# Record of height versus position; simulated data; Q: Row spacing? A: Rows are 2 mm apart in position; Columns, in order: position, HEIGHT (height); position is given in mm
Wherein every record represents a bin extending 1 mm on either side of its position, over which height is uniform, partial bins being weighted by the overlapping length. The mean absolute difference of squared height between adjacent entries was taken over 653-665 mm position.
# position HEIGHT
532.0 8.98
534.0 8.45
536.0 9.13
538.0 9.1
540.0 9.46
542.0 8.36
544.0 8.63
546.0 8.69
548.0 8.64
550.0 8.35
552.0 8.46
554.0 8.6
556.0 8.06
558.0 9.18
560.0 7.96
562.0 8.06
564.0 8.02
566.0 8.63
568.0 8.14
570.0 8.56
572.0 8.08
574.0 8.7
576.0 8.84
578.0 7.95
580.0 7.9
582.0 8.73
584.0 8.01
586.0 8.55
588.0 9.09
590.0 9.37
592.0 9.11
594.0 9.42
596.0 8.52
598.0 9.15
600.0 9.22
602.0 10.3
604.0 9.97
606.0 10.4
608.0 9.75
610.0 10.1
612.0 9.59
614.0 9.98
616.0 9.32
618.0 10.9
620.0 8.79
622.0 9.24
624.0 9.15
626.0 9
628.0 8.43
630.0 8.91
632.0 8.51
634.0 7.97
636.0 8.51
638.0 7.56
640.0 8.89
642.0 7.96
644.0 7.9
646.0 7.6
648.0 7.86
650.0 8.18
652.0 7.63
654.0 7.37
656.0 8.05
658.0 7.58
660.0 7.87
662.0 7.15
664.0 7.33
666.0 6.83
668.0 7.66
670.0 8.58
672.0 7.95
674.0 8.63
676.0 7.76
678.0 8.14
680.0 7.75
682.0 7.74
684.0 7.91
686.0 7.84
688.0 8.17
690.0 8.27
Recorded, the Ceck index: 7.1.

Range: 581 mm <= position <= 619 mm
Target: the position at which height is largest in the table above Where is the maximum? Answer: 618.0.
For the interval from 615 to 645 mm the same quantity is 618.0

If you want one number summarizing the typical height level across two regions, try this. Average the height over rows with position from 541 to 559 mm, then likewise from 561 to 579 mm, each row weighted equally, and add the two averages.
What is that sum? 16.88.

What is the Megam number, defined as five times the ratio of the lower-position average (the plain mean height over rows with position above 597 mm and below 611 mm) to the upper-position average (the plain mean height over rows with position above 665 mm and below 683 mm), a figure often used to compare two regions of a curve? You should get 6.2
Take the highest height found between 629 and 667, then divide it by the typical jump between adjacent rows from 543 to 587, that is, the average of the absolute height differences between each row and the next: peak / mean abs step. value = 20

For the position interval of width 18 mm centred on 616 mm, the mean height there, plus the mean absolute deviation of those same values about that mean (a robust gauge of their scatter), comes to 10.1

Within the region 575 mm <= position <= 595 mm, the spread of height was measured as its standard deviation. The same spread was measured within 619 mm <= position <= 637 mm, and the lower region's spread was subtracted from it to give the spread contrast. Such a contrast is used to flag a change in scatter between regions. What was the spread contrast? -0.2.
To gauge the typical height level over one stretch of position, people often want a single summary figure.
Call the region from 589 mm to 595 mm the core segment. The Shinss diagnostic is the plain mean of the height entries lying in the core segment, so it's 9.3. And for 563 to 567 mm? 8.3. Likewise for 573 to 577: 8.8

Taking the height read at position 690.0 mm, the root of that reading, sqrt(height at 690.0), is 2.88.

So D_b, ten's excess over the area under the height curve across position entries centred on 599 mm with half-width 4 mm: -64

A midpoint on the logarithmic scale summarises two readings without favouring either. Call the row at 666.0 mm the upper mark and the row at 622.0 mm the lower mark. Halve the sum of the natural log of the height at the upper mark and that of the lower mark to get 2.07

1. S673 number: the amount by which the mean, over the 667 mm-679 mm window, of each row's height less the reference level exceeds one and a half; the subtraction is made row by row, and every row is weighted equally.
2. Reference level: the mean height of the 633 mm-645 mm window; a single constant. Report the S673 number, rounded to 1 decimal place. -1.5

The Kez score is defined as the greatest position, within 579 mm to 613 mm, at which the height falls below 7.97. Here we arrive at 580.0 mm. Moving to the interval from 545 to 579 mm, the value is 578.0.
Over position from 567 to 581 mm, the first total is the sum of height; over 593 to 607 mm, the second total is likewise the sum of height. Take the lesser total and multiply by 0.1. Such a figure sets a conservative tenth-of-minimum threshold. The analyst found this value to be 5.82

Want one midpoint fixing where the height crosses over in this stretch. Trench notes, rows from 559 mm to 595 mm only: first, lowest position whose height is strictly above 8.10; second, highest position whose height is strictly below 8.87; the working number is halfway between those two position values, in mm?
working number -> 576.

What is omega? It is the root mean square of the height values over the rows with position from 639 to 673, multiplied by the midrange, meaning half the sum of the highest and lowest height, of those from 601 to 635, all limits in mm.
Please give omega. 74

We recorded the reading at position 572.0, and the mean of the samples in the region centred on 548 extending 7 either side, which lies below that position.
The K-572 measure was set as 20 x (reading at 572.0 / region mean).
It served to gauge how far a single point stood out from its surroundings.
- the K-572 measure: 18.9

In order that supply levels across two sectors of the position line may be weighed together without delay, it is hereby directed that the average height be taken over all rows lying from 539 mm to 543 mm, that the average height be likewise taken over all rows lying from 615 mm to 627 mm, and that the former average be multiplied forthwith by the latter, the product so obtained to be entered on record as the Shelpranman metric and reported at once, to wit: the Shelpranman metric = 83.8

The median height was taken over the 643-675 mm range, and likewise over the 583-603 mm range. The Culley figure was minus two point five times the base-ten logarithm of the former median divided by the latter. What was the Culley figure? 0.18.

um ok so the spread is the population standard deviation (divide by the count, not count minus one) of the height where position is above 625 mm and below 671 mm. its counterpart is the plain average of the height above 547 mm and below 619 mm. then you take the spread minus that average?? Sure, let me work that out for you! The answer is -8.4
